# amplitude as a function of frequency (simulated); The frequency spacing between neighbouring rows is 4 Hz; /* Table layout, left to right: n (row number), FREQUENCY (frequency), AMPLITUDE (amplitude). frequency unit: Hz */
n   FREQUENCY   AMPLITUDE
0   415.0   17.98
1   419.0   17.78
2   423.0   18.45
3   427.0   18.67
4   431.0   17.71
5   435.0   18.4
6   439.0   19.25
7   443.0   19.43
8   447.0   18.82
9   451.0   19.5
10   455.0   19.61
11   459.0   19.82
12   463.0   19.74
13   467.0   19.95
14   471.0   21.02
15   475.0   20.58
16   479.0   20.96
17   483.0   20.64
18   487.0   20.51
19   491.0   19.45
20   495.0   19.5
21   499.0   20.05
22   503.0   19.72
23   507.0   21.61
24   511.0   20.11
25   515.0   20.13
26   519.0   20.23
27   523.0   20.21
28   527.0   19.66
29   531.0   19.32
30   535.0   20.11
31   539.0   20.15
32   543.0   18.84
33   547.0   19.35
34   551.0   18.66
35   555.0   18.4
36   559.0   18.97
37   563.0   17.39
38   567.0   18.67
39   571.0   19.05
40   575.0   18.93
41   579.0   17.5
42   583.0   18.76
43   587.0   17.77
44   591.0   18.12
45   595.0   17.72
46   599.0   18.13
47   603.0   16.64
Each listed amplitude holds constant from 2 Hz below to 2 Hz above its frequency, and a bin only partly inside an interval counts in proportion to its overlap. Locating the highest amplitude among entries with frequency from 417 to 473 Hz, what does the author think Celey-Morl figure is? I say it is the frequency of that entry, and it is 471.0 Hz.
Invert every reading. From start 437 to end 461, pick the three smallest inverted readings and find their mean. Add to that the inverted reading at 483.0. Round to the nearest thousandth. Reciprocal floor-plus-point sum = 0.099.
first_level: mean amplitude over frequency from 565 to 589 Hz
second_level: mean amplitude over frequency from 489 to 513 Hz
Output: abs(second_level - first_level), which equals 1.6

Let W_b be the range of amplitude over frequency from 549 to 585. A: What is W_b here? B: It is 1.7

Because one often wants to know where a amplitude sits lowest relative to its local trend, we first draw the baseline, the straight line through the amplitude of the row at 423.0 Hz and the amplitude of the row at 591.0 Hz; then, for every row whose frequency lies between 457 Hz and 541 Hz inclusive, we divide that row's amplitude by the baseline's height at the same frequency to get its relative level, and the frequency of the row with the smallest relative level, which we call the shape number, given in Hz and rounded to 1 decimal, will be 531.0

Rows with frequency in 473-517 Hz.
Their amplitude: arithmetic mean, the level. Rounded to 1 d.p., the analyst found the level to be 20.3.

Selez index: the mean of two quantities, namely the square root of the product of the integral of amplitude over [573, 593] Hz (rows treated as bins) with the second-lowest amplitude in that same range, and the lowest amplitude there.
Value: 49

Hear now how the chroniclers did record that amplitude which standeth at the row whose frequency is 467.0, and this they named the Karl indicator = 19.95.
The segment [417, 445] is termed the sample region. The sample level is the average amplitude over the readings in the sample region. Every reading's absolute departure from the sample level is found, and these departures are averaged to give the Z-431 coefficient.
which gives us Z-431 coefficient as 0.51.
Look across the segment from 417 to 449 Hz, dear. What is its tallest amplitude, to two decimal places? 19.43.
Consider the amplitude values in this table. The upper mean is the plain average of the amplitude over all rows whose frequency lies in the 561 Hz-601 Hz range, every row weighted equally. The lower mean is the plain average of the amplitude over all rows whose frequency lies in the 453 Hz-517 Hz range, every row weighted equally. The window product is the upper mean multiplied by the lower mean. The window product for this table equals 368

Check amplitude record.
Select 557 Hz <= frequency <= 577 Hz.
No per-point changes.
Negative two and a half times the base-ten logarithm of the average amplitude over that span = -3.17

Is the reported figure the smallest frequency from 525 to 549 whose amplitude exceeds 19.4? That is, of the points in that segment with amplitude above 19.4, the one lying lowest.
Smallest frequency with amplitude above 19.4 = 527.0 Hz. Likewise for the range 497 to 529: 499.0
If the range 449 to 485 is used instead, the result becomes 451.0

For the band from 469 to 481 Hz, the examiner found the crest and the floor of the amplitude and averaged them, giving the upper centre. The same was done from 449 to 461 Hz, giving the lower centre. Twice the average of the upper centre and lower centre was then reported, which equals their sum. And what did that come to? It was 40.5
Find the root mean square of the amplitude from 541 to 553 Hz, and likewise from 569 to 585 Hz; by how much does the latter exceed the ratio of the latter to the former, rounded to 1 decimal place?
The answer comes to 17.6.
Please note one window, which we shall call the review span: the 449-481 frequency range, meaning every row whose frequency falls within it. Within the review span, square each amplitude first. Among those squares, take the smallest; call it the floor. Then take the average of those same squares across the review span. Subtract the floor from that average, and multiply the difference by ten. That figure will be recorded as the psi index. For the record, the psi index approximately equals 260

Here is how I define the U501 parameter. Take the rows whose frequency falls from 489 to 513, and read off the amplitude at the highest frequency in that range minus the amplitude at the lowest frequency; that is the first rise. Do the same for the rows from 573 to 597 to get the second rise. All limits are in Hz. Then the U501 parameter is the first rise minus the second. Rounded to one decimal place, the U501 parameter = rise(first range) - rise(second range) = 1.9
